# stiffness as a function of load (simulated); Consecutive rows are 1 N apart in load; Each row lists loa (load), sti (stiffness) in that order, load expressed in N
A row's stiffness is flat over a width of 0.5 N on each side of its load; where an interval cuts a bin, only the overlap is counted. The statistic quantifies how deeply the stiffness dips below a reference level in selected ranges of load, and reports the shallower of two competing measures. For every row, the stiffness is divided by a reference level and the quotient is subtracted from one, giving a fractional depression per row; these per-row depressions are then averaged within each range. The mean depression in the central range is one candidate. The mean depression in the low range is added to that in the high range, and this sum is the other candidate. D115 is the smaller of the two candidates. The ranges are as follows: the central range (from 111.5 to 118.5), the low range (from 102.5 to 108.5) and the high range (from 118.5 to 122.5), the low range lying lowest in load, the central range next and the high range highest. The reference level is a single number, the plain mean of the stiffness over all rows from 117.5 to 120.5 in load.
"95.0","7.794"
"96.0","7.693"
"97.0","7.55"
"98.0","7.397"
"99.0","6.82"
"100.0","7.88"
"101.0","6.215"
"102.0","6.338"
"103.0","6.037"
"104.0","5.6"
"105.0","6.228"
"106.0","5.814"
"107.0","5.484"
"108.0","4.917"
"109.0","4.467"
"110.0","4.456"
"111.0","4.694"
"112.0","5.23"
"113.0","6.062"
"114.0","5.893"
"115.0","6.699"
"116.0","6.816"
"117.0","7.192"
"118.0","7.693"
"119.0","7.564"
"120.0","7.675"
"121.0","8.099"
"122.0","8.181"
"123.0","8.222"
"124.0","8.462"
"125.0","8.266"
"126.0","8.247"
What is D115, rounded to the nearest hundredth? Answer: 0.15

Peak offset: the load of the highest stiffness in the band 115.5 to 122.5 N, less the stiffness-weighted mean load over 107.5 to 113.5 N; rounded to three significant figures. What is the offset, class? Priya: 11.4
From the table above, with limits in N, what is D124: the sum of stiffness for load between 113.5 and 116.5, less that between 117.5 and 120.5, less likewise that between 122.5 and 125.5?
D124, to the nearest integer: -28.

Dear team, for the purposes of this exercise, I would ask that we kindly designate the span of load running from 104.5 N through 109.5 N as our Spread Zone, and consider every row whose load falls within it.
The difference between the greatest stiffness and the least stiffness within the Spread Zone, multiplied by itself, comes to 3.1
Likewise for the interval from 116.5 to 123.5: 1.1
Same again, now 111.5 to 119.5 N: 6.1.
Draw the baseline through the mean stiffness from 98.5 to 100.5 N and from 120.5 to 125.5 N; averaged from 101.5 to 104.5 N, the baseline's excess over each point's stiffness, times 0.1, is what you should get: 0.15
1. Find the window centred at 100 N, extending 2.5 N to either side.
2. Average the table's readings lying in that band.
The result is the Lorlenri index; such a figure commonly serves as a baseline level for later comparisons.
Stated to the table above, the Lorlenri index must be 6.9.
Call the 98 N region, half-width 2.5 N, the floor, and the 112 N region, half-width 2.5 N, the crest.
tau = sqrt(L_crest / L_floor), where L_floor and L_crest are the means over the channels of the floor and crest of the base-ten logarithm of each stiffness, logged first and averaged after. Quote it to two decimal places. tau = 0.91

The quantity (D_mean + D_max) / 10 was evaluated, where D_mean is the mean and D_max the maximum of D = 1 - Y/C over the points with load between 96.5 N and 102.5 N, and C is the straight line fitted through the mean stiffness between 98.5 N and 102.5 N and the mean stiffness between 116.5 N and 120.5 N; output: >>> 0.005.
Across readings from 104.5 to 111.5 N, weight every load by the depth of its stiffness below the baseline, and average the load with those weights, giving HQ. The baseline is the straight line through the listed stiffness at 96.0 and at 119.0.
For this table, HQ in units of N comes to 108.5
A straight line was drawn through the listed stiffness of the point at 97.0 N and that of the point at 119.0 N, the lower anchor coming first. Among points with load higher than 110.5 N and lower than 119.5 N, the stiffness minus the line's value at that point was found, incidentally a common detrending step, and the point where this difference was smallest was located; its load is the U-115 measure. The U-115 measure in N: 111.0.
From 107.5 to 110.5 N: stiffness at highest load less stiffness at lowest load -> -0.5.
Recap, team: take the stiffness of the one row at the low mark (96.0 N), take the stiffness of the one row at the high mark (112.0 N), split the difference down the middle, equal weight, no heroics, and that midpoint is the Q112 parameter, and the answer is 6.5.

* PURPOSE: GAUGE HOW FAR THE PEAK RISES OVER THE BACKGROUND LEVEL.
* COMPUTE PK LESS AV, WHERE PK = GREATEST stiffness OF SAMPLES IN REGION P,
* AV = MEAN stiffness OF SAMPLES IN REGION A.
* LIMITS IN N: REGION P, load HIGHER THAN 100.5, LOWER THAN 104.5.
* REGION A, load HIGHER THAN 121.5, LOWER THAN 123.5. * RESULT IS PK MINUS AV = -1.9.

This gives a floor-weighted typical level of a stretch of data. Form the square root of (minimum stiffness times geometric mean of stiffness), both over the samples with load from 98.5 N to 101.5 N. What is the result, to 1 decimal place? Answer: 6.6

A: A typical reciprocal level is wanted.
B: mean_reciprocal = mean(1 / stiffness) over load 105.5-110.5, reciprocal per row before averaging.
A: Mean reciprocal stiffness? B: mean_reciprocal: 0.20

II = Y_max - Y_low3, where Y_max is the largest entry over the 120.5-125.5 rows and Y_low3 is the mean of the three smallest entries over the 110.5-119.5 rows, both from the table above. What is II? 3.2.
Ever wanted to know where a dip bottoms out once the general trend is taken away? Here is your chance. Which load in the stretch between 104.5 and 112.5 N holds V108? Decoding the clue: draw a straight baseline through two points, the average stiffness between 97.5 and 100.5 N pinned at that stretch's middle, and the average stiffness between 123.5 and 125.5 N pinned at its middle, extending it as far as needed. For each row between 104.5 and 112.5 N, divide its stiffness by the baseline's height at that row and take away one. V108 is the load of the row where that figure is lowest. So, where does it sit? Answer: 110.0 N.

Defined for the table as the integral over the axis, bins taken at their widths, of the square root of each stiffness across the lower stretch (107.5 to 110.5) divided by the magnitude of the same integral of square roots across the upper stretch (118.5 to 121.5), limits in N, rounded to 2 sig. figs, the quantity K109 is 0.77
